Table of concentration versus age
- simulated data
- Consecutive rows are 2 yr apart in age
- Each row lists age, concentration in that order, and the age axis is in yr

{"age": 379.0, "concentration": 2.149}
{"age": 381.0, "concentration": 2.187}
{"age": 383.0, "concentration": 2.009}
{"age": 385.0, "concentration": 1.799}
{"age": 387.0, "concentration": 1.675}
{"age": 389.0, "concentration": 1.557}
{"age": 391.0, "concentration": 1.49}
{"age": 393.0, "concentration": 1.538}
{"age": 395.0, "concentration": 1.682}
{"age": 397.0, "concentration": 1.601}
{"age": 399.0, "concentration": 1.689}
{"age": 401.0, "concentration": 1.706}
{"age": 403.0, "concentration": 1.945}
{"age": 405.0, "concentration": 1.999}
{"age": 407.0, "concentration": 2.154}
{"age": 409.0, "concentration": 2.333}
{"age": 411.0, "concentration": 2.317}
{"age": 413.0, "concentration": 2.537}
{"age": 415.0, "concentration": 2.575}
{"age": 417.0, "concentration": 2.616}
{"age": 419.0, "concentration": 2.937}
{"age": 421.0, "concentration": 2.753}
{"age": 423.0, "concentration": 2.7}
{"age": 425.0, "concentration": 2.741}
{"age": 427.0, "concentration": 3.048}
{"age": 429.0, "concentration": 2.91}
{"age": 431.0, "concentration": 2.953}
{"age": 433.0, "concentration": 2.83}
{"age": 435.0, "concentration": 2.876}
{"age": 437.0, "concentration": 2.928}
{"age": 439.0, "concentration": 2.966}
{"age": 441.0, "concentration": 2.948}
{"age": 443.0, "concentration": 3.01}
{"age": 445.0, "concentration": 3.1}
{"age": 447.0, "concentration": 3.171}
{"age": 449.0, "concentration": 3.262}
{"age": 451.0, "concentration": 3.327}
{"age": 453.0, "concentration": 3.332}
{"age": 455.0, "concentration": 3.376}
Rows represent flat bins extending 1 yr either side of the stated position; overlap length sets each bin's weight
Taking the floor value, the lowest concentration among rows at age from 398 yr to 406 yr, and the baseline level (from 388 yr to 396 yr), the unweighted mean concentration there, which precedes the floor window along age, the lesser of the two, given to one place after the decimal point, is 1.6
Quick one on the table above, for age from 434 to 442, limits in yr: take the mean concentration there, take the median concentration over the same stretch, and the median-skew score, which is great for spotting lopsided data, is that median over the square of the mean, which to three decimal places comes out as 0.342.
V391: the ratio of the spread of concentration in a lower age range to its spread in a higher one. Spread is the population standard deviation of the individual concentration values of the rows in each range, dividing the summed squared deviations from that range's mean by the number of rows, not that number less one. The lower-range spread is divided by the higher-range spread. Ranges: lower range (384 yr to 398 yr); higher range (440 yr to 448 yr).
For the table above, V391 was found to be 1.1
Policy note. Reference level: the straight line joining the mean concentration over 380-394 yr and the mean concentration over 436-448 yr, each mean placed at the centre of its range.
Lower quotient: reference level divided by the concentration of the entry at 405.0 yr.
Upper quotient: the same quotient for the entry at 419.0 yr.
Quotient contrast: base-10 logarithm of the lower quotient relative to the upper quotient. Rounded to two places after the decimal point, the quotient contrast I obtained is 0.11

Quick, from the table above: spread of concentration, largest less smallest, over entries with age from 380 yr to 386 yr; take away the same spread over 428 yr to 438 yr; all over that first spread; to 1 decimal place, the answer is 0.7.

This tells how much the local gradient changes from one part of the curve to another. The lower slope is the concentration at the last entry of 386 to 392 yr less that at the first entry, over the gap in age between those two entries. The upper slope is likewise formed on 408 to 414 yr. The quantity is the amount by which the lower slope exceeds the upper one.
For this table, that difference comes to -0.10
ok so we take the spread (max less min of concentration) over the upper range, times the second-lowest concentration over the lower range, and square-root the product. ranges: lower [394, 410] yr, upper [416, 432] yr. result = 0.85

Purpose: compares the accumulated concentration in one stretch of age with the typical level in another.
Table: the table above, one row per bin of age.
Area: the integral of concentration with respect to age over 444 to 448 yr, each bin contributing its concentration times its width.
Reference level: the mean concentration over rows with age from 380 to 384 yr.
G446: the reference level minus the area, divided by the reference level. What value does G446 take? -5.0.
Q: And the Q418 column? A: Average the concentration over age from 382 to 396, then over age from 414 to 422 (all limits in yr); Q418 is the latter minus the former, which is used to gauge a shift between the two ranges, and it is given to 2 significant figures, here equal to 1.0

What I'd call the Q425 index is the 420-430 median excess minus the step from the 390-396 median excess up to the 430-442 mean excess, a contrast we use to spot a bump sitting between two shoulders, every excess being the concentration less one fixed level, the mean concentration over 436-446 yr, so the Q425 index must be -1.62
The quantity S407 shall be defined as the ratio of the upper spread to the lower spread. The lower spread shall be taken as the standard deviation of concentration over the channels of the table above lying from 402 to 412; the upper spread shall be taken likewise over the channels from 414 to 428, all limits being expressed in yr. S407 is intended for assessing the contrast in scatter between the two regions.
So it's 1.0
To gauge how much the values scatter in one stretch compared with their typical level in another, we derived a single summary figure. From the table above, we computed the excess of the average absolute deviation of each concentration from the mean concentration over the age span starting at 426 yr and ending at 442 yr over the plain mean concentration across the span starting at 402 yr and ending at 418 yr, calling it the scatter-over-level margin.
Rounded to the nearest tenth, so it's -2.3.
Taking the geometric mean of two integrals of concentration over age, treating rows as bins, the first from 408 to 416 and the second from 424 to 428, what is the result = 15.0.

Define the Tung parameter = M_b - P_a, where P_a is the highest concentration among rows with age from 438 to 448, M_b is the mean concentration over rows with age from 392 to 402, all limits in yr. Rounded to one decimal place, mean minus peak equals -1.5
